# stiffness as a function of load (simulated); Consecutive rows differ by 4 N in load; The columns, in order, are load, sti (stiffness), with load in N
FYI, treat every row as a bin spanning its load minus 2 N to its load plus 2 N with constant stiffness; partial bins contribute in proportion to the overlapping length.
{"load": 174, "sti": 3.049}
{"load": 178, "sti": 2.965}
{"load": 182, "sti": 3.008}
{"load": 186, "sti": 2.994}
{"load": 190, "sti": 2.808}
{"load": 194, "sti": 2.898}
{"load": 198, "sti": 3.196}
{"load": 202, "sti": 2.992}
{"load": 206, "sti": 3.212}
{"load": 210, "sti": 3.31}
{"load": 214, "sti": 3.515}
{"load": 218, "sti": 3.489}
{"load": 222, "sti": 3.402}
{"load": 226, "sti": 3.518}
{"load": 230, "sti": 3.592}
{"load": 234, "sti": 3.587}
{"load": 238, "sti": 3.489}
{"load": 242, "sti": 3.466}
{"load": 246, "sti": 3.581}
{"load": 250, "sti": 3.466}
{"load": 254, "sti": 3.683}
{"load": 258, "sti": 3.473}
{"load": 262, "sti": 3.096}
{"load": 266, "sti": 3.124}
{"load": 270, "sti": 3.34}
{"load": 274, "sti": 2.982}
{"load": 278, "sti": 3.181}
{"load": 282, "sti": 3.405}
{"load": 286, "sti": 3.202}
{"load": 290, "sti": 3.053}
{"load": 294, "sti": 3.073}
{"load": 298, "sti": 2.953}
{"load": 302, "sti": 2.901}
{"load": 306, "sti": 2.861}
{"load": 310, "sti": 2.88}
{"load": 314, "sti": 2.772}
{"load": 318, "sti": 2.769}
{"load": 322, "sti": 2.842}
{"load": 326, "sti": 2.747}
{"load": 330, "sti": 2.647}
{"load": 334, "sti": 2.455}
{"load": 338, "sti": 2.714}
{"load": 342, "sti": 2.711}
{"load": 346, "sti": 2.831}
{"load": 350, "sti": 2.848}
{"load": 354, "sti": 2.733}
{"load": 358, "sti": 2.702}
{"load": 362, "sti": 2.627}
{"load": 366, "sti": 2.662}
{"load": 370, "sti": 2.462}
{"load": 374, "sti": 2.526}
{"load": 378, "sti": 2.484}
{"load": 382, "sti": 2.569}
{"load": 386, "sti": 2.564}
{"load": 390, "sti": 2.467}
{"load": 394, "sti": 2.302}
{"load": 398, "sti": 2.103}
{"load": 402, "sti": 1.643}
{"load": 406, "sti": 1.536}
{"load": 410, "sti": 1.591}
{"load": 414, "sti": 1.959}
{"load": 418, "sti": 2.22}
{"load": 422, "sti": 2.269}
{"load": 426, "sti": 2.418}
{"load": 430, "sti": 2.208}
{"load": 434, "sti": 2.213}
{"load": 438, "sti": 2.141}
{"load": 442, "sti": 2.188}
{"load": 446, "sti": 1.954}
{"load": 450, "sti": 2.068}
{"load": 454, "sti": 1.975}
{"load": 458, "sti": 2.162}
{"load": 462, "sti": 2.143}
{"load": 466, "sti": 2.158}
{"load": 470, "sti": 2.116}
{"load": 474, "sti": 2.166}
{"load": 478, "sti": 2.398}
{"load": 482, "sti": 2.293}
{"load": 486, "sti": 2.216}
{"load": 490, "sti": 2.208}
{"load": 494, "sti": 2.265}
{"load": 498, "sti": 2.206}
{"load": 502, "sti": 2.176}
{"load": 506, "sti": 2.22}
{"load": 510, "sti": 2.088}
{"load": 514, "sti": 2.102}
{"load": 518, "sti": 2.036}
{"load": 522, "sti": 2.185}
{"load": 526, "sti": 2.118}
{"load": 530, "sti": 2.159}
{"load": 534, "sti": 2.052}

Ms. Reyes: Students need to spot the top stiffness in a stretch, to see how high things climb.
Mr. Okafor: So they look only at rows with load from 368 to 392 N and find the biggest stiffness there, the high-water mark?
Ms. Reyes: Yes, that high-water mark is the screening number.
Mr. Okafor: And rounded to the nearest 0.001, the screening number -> 2.569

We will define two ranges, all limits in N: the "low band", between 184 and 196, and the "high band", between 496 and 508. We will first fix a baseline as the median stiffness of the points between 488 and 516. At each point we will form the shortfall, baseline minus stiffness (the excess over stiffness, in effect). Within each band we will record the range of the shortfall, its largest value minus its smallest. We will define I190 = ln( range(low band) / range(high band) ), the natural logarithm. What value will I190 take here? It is 1.4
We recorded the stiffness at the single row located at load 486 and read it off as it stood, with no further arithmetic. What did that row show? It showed 2.216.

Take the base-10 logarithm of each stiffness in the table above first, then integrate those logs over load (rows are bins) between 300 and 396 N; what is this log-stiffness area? 41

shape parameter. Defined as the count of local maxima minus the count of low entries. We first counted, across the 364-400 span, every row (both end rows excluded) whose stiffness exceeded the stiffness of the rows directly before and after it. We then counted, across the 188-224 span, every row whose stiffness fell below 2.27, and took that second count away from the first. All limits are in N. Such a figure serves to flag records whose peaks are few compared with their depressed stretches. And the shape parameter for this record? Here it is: 2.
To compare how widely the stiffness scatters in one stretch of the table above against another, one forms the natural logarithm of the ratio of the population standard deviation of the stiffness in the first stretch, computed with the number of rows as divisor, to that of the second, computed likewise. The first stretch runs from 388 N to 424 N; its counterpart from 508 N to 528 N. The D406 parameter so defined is 1.9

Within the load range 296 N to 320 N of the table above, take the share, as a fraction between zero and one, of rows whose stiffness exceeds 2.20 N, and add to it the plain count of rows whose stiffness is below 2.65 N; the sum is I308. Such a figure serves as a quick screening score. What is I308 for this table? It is 1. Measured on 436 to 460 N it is 6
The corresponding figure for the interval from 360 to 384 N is 6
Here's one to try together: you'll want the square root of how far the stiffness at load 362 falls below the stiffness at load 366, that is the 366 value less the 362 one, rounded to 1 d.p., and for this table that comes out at 0.2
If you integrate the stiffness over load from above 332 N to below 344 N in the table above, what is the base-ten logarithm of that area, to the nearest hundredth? 1.50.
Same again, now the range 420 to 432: 1.44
